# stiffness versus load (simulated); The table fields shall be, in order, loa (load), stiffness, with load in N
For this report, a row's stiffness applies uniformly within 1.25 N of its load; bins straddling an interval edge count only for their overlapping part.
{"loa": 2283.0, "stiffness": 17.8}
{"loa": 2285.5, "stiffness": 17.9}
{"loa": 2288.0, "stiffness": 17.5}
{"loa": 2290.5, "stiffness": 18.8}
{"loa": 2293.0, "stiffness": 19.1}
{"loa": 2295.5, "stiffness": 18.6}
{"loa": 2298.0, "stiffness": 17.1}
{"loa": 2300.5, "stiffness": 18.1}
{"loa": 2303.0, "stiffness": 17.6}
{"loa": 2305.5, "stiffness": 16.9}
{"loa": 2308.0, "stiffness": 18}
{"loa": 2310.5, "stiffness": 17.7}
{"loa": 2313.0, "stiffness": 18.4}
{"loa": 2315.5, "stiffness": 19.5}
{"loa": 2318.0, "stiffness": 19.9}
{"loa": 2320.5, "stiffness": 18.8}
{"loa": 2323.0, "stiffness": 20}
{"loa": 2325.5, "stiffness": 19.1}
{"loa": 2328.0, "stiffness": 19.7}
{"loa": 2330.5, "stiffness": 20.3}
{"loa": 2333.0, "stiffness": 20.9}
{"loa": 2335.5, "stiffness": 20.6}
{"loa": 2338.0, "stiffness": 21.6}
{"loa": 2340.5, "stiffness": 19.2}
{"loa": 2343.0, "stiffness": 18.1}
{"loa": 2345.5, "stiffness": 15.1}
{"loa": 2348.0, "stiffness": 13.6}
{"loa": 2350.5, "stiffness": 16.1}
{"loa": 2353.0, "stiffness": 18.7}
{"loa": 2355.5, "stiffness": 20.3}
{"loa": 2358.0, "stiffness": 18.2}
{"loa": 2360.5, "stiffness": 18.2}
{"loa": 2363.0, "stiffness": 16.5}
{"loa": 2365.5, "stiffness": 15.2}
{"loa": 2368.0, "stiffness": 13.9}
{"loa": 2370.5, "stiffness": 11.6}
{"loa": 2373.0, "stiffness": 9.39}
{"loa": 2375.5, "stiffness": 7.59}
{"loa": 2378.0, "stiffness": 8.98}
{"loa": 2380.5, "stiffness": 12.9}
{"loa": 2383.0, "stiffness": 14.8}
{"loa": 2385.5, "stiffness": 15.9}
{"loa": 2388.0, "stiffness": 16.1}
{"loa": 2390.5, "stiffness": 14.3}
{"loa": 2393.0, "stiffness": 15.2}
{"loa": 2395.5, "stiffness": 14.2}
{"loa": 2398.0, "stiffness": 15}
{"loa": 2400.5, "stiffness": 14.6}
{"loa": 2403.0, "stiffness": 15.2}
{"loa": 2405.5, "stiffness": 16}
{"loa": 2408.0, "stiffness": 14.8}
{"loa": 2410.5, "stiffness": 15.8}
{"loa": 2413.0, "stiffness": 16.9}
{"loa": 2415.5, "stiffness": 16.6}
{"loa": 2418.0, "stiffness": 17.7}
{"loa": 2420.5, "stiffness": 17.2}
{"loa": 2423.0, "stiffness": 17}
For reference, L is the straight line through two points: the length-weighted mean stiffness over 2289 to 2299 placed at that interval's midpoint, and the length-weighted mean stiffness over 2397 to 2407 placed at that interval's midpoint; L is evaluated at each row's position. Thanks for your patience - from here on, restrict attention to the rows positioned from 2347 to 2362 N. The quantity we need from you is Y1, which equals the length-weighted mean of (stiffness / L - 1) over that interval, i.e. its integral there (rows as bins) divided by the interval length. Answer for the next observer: 0.058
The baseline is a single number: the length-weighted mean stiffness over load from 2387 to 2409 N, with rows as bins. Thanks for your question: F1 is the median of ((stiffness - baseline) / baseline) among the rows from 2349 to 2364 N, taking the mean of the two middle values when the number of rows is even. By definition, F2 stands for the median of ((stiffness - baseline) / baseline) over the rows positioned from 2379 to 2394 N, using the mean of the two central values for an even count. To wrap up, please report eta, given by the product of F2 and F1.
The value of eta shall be 0.000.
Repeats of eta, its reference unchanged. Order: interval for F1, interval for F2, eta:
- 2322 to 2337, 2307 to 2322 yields 0.081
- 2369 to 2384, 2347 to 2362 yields -0.064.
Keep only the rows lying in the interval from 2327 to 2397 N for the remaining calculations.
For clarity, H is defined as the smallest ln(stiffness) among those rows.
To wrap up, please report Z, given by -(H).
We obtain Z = -2.03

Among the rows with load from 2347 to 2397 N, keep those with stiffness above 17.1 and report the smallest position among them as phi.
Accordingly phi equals 2353.0 N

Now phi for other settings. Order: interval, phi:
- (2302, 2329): 2303.0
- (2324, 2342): 2325.5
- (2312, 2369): 2313.0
